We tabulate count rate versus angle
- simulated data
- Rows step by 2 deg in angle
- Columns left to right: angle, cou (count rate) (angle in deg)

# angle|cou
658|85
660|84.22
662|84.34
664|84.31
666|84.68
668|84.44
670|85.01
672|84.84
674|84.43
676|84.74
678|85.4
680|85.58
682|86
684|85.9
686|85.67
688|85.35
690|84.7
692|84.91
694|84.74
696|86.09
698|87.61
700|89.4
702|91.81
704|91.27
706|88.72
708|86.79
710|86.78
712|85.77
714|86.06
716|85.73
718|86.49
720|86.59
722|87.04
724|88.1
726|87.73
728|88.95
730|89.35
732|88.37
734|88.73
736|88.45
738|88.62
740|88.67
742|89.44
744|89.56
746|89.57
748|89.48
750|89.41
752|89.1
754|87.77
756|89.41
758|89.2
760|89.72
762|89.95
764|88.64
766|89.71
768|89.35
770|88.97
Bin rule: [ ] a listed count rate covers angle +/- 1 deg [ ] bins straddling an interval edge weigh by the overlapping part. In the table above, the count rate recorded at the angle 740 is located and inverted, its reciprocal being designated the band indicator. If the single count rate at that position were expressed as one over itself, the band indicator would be 0.0113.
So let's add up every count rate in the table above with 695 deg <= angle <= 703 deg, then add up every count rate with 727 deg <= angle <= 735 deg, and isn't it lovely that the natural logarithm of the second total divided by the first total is 0.0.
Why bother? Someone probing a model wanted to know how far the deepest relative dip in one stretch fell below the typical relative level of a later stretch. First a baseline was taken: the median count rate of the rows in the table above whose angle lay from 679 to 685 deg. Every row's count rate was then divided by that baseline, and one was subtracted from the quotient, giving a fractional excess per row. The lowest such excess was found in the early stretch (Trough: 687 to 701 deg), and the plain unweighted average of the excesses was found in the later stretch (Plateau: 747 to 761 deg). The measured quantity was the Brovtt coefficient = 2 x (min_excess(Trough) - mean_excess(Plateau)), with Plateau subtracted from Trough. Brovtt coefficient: -0.10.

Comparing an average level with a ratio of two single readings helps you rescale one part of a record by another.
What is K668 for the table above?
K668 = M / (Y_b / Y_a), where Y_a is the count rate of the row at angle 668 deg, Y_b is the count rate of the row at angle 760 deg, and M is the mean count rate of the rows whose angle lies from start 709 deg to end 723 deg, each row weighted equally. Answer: 81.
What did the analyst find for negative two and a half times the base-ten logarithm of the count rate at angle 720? -4.84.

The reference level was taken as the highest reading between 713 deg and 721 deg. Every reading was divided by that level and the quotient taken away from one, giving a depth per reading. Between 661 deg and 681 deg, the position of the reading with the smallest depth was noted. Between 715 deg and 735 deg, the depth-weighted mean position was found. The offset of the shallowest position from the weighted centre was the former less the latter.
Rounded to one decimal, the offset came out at -50.3 deg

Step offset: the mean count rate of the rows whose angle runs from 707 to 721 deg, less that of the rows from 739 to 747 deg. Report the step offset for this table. -2.99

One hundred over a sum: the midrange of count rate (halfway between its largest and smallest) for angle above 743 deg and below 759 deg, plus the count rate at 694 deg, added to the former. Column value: 0.577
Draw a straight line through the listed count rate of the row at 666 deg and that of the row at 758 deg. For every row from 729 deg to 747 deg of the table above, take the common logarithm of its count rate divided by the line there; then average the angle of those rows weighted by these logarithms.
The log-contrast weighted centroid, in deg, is 738.0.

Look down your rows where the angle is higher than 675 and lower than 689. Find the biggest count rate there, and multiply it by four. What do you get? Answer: 344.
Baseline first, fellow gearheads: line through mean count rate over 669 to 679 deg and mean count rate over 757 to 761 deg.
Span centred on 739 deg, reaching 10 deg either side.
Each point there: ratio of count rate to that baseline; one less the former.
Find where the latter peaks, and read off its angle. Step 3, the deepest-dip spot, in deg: 736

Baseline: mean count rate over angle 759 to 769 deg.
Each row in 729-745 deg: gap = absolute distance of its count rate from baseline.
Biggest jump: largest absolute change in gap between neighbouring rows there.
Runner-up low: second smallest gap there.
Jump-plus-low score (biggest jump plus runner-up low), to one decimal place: 1.1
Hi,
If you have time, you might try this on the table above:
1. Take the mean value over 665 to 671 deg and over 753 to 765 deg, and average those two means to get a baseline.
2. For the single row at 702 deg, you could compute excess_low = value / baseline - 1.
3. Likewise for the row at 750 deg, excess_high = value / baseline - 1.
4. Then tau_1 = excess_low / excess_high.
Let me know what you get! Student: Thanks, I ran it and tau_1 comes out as 2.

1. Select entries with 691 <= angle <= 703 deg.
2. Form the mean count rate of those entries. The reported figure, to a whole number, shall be 87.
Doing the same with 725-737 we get 89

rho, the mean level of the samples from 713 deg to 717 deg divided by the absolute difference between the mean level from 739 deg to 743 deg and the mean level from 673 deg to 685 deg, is 23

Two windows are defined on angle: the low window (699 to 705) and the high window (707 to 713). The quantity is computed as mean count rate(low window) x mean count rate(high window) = 7852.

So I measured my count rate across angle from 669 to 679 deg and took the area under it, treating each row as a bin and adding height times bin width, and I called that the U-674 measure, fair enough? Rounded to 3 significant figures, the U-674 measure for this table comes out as 849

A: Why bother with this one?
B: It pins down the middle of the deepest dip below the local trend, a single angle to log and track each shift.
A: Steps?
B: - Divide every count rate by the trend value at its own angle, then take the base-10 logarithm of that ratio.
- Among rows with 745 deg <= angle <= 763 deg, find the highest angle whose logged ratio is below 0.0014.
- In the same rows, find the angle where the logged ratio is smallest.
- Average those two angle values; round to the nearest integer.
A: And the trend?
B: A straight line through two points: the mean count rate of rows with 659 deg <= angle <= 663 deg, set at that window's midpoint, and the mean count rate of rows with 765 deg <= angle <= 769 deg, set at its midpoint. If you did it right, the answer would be 756 deg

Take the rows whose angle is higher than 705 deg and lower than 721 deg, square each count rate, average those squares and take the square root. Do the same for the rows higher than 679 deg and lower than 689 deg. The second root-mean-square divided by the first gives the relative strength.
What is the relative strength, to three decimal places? 0.989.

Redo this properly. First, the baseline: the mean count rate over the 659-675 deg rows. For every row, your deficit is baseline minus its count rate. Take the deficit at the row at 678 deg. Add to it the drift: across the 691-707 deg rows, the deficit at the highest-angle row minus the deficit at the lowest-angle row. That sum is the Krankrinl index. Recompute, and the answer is -5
